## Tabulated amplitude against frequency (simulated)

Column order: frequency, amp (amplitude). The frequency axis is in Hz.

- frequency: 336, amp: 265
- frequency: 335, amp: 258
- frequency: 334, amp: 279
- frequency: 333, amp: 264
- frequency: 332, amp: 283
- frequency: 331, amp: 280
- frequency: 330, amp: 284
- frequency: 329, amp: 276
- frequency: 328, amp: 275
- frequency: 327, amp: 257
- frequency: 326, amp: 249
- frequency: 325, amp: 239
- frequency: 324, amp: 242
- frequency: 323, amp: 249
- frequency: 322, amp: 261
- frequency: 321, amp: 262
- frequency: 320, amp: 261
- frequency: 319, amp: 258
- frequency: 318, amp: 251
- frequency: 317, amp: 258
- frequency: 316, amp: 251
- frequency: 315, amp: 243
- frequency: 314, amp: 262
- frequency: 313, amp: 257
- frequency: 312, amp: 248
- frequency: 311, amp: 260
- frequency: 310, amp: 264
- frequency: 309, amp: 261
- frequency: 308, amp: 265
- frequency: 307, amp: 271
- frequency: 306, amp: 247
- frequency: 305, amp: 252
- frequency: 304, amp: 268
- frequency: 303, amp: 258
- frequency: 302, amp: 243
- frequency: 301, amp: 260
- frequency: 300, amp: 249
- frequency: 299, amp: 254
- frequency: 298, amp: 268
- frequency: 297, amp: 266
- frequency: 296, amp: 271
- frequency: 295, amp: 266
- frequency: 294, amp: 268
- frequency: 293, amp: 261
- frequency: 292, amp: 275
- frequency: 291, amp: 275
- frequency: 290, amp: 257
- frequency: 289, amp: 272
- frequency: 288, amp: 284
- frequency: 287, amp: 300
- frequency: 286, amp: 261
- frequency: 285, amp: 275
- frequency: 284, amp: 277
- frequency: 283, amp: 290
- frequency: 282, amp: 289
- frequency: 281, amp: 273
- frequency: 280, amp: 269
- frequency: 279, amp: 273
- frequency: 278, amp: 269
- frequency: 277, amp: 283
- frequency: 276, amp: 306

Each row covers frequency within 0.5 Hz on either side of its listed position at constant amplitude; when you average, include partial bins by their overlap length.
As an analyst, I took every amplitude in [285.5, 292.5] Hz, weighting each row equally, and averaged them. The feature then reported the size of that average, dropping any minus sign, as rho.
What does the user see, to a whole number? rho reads 275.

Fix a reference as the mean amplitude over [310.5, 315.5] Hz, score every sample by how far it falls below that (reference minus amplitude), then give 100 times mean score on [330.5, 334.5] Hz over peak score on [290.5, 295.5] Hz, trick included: 321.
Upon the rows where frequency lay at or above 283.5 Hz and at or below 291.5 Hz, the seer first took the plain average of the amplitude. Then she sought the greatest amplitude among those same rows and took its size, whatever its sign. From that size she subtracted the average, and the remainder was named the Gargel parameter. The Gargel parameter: 25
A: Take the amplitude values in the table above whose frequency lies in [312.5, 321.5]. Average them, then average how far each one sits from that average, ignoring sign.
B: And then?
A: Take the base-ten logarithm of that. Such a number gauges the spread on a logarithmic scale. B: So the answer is 0.70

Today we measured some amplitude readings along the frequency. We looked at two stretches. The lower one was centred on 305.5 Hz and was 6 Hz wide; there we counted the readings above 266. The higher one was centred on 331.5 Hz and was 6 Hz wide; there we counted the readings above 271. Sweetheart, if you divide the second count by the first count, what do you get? 2.5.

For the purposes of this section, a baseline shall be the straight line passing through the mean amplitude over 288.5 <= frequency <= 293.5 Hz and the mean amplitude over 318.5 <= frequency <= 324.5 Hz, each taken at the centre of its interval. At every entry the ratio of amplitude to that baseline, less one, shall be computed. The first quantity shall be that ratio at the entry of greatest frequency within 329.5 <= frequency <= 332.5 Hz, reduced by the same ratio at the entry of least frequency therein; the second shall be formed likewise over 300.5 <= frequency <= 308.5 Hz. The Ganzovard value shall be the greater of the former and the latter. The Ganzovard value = 0.030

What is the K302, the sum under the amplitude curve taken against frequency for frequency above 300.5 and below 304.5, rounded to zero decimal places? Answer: 1029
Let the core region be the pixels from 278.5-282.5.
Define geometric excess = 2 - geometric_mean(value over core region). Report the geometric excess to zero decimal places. -274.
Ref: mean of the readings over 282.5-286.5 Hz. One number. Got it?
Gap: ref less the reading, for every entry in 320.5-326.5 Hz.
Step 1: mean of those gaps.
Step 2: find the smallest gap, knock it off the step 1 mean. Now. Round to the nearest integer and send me 12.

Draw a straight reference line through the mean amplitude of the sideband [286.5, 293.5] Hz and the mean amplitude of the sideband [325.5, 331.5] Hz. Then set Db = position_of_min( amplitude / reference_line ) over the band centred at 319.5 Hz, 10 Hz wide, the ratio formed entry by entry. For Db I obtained 324 Hz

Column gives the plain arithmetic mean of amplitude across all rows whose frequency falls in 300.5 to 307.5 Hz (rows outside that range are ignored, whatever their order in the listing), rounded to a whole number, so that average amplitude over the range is 257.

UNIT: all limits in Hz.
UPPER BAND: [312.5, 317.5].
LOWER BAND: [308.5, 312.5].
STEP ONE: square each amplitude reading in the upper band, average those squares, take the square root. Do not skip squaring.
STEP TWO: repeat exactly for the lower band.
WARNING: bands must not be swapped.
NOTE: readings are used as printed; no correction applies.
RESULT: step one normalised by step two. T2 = 0.984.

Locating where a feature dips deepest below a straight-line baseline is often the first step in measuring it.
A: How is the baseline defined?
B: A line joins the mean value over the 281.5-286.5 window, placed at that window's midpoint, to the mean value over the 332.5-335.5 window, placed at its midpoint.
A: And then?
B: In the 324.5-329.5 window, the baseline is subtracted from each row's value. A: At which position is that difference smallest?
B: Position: 325 Hz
